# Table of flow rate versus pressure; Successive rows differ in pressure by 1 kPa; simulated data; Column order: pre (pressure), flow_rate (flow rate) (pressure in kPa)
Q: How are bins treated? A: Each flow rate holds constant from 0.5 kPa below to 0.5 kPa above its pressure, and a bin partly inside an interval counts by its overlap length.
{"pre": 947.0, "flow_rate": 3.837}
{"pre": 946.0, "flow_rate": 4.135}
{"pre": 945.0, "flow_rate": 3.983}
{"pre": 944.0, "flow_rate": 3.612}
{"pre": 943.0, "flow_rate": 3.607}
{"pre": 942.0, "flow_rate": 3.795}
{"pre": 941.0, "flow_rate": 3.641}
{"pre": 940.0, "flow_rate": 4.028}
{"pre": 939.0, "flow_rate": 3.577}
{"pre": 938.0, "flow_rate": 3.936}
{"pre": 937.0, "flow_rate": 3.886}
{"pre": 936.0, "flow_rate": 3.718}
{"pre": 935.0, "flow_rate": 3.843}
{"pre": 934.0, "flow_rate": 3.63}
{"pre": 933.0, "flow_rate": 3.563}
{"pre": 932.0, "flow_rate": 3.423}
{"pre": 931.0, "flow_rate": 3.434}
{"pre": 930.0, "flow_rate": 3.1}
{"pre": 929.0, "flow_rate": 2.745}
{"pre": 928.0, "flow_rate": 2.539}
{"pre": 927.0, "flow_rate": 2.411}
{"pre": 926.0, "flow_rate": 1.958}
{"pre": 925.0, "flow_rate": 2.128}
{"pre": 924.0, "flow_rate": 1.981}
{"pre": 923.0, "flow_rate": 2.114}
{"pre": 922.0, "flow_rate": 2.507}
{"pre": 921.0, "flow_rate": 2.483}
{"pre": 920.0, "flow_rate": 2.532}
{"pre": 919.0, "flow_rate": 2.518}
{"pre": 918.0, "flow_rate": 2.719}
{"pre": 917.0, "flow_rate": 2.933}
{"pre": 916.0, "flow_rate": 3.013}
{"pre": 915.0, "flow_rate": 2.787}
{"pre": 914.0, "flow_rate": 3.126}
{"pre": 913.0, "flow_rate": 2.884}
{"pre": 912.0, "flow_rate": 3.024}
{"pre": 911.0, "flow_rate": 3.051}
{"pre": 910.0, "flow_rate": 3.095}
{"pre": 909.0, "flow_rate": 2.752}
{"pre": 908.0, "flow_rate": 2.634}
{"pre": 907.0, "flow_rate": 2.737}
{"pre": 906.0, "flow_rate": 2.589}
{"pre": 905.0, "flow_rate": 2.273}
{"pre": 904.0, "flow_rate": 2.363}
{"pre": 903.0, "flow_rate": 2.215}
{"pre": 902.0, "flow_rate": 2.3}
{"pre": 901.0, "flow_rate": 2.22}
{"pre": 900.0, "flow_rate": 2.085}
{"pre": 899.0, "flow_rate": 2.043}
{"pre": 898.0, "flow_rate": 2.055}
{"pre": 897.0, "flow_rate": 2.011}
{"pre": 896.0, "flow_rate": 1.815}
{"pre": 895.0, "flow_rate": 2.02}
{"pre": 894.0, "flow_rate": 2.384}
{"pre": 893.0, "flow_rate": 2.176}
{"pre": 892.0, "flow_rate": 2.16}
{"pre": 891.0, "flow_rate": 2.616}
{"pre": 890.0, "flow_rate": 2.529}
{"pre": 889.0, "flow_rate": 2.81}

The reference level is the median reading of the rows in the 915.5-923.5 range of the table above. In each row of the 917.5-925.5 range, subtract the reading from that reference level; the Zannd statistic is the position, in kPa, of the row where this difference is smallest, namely 918.0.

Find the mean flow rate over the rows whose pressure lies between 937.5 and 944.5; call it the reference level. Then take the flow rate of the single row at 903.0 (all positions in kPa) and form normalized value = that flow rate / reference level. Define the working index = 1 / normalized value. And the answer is 1.69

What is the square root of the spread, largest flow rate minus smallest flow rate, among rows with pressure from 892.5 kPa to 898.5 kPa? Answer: 0.75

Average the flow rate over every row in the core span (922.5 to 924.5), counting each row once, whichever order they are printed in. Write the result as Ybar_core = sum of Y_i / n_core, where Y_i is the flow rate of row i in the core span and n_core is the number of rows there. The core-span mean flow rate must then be 2.05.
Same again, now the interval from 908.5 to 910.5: 2.92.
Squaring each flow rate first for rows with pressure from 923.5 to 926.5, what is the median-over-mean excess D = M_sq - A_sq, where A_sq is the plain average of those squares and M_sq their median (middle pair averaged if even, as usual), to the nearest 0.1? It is -0.2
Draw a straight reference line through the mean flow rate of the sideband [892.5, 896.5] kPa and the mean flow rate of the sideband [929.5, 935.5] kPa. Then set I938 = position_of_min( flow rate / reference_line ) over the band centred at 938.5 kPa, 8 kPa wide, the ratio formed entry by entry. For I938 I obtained 941.0 kPa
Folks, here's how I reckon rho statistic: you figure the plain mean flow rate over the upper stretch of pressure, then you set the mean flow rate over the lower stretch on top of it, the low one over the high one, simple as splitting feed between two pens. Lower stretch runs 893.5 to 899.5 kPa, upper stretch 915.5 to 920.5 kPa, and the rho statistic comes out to 0.749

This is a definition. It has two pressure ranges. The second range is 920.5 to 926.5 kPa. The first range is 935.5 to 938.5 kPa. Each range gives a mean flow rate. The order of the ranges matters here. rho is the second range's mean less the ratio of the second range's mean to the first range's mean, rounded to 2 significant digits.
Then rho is 1.6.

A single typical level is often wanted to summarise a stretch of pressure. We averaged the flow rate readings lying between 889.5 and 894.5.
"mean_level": 2.4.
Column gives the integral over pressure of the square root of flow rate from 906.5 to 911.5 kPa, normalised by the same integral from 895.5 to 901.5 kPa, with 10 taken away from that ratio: -9.0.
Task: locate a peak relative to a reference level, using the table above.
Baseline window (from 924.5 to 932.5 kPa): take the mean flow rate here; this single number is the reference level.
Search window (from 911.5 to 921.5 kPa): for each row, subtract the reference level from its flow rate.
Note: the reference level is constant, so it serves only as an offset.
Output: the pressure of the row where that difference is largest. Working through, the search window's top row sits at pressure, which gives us 914.0 kPa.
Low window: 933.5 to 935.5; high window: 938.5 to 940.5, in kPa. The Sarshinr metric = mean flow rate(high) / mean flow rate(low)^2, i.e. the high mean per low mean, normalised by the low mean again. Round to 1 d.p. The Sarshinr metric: 0.3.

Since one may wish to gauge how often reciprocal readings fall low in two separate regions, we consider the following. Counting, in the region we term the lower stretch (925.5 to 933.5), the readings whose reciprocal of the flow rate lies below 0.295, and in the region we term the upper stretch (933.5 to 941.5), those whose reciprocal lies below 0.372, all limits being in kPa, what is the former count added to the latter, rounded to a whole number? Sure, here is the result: 11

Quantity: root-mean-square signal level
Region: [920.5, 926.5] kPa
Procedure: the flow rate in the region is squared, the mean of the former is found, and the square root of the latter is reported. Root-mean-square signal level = 2.2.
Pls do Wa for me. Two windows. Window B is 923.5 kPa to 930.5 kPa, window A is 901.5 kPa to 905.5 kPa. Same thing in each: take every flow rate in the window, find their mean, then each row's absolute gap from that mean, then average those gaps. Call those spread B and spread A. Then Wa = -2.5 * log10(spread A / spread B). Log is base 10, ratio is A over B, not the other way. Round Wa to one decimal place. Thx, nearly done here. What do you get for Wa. 2.2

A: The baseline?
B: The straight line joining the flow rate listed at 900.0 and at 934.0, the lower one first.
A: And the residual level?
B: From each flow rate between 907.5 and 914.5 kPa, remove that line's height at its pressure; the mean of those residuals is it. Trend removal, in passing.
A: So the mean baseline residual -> 0.4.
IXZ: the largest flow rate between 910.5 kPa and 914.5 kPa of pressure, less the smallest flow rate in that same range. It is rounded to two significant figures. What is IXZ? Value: 0.24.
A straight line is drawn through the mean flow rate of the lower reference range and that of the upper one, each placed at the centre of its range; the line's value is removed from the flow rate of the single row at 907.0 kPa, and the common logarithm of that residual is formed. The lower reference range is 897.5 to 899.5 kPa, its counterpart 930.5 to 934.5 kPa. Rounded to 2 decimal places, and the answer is -0.49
